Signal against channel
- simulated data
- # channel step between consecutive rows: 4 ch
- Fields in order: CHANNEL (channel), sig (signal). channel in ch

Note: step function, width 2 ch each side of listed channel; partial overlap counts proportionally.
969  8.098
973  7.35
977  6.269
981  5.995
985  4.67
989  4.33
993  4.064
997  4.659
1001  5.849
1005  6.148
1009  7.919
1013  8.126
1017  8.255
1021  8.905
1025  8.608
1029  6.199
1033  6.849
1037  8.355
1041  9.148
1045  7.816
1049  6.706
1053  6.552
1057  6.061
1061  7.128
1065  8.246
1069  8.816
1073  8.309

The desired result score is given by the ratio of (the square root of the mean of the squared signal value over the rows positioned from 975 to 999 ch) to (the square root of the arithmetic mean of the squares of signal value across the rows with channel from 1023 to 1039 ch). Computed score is 0.7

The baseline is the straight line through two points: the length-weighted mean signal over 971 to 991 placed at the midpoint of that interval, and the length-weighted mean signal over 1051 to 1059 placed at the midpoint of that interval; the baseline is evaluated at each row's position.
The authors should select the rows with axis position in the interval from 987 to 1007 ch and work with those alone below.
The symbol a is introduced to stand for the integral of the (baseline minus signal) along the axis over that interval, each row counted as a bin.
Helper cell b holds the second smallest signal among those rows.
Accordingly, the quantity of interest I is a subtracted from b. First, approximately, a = 17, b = 4.33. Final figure -12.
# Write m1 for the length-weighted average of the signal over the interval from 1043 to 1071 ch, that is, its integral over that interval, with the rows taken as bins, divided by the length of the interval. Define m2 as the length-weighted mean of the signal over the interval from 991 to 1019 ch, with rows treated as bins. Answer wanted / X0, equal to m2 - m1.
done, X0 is -0.9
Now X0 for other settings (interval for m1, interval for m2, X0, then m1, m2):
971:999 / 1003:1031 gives 2.4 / 5.3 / 7.7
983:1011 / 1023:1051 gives 2.3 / 5.4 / 7.7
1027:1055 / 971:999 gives -2.0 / 7.4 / 5.3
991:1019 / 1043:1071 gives 0.9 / 6.4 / 7.3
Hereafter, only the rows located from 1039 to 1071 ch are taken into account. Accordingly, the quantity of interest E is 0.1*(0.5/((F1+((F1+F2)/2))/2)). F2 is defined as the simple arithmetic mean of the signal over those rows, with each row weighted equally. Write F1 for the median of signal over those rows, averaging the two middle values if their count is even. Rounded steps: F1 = 7.5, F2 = 7.6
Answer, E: 0.0067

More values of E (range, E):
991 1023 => 0.0072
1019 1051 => 0.0062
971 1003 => 0.0094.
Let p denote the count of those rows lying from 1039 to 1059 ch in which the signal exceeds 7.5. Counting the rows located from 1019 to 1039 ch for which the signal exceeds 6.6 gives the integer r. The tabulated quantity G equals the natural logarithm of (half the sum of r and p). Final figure 1.1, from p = 2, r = 4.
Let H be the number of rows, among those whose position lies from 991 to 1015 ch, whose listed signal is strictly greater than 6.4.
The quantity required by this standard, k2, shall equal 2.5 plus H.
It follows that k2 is 4.5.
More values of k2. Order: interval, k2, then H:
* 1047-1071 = 7.5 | 5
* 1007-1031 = 7.5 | 5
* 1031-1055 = 8.5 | 6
